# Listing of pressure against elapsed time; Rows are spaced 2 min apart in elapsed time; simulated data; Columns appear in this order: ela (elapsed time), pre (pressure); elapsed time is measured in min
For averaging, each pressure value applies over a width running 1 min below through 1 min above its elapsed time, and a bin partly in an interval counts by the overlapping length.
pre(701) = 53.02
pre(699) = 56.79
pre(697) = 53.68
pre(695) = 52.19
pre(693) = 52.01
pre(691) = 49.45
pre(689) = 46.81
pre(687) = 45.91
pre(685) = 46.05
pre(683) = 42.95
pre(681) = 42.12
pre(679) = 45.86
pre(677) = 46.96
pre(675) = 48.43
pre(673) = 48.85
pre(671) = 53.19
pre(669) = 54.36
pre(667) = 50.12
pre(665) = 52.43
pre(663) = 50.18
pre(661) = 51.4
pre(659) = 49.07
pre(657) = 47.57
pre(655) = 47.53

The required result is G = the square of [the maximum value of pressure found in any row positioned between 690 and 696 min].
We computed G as 2724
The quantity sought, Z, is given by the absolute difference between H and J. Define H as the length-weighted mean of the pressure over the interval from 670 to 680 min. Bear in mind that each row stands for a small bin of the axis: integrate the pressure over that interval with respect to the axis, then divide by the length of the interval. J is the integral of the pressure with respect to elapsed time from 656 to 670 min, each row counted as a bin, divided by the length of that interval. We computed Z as 2.1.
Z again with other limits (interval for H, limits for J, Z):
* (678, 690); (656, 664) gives 4.6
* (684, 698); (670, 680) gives 0.8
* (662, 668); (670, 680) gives 2.3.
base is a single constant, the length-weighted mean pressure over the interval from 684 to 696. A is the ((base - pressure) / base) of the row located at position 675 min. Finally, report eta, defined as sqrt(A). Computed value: 0.08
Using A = 0.01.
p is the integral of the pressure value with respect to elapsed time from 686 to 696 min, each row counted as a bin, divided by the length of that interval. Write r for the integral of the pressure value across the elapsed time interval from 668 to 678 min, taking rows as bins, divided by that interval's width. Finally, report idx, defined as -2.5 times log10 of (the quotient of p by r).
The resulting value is 0.02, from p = 49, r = 50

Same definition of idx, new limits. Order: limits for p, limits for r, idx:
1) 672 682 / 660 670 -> 0.12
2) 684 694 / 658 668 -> 0.06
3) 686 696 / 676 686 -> -0.10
